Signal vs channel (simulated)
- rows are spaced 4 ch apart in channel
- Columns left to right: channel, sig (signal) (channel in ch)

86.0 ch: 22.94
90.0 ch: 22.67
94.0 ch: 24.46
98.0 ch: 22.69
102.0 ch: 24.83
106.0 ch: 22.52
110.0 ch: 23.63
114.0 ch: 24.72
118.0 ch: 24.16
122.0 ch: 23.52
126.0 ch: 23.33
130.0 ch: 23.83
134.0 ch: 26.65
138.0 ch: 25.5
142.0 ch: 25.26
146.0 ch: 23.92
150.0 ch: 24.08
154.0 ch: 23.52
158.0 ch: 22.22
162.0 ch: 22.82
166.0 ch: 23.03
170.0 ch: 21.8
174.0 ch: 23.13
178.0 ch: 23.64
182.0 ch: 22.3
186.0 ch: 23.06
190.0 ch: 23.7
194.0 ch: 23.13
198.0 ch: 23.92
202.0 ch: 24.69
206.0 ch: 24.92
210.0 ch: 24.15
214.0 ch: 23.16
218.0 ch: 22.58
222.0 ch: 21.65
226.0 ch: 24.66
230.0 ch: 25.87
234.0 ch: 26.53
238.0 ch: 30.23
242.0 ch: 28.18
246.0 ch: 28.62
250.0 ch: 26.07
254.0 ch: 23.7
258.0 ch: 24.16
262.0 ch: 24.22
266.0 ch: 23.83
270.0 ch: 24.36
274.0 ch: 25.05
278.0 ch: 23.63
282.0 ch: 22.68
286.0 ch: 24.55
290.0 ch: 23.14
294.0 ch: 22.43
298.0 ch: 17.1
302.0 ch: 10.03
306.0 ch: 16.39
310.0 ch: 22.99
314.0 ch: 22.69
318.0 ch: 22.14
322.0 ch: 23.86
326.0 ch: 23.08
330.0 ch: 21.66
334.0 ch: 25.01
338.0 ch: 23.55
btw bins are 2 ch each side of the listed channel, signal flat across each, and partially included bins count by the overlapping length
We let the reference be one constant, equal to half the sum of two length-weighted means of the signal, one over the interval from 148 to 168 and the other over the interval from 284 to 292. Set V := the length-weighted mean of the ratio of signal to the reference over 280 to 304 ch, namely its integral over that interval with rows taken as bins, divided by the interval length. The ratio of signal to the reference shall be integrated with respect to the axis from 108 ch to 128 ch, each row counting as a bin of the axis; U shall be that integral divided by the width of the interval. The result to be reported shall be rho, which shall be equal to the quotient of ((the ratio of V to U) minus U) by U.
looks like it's -0.18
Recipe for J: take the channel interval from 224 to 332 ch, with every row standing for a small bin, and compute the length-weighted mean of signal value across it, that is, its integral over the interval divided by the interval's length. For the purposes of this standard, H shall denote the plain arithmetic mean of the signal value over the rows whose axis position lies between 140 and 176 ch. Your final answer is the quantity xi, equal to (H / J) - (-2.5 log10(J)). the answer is 4.42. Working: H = 23.3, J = 23.4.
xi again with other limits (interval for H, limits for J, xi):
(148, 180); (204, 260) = 4.42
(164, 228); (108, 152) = 4.43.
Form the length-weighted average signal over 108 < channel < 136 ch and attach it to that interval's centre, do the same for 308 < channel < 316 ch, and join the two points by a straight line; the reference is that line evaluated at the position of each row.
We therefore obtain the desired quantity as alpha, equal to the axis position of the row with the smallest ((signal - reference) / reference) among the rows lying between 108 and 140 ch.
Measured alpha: 126.0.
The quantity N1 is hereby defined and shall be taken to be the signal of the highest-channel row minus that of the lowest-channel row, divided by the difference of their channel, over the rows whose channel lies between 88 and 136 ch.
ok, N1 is 0.09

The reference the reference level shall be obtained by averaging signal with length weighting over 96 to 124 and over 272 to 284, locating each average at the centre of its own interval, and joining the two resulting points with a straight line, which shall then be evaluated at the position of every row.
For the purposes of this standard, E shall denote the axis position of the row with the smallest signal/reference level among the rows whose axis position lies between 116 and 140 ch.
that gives 126.0 ch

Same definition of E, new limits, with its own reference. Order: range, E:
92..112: 106.0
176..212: 182.0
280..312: 302.0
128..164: 158.0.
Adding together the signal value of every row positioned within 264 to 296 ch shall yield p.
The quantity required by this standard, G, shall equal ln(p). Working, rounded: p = 190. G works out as 5.245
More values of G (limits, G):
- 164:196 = 5.214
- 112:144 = 5.283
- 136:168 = 5.249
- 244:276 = 5.298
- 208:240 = 5.292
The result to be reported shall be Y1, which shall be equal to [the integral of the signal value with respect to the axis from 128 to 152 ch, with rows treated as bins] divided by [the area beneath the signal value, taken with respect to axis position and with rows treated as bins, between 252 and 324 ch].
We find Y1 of 0.38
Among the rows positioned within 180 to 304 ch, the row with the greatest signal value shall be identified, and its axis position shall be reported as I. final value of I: 238.0 ch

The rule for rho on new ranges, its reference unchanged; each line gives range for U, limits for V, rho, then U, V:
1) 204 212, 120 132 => -0.08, 1.04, 1.00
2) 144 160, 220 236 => 0.06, 1.00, 1.05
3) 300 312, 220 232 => 1.08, 0.70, 1.02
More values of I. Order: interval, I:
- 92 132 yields 102.0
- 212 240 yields 238.0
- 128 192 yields 134.0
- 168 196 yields 190.0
